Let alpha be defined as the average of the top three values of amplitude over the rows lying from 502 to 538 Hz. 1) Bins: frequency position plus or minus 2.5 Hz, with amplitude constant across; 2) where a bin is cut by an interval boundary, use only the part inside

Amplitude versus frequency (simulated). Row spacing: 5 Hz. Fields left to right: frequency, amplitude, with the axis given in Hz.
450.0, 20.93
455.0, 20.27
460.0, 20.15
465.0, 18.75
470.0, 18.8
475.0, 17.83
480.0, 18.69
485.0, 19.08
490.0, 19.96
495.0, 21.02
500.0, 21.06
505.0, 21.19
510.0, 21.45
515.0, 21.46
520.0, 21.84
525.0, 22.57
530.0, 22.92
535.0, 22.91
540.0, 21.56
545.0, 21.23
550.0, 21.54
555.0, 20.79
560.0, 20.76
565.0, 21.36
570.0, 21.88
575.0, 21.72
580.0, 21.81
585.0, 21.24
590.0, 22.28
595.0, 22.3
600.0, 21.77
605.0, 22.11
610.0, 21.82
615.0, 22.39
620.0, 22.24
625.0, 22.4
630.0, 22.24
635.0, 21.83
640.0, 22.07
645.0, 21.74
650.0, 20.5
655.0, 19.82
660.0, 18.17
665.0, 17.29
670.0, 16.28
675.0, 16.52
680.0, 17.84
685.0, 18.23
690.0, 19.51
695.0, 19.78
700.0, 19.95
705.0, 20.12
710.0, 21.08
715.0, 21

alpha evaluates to 22.8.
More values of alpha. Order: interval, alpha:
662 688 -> 17.8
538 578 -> 21.7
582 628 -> 22.4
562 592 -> 22.0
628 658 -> 22.0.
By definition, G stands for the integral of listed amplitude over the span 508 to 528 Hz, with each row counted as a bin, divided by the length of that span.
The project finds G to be 21.9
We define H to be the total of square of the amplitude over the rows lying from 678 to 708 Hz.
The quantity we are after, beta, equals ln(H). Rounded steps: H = 2225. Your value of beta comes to 7.71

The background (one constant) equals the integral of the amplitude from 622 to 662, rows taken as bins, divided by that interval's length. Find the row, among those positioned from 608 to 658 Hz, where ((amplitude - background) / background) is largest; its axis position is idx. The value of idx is 625.0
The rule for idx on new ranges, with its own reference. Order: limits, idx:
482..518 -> 515.0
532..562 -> 535.0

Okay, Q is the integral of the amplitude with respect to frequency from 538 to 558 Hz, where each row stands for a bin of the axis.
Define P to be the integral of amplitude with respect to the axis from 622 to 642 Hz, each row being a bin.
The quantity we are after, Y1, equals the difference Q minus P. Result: -18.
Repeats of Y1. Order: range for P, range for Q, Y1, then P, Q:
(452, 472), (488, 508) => 26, 391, 417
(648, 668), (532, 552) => 60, 377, 437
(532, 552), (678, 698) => -59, 437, 378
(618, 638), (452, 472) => -53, 443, 391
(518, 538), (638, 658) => -32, 451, 419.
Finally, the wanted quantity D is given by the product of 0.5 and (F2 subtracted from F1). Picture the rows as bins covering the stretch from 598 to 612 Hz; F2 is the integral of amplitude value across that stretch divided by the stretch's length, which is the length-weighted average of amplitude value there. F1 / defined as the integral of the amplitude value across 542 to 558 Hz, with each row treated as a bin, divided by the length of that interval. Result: -0.4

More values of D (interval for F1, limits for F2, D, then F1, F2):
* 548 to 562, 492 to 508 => 0.0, 21.0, 21.1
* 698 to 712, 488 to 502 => -0.2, 20.4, 20.7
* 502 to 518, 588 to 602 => -0.4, 21.4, 22.1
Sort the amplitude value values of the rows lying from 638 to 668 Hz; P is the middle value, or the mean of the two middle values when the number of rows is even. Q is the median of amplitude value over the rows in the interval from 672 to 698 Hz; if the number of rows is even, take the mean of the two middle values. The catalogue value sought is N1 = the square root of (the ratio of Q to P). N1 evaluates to 0.95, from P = 20.2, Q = 18.2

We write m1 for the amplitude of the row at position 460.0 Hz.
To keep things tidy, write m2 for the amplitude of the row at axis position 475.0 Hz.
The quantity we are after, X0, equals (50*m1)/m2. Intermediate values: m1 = 20.15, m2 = 17.83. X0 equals 56.5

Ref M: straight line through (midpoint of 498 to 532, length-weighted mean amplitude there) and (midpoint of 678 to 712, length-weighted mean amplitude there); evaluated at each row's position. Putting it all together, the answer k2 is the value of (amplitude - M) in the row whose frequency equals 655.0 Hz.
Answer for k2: -0.2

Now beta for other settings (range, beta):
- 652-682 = 7.54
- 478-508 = 7.80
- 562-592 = 7.95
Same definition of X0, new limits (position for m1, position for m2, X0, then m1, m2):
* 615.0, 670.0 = 68.8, 22.39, 16.28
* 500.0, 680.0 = 59.0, 21.06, 17.84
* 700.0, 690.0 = 51.1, 19.95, 19.51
